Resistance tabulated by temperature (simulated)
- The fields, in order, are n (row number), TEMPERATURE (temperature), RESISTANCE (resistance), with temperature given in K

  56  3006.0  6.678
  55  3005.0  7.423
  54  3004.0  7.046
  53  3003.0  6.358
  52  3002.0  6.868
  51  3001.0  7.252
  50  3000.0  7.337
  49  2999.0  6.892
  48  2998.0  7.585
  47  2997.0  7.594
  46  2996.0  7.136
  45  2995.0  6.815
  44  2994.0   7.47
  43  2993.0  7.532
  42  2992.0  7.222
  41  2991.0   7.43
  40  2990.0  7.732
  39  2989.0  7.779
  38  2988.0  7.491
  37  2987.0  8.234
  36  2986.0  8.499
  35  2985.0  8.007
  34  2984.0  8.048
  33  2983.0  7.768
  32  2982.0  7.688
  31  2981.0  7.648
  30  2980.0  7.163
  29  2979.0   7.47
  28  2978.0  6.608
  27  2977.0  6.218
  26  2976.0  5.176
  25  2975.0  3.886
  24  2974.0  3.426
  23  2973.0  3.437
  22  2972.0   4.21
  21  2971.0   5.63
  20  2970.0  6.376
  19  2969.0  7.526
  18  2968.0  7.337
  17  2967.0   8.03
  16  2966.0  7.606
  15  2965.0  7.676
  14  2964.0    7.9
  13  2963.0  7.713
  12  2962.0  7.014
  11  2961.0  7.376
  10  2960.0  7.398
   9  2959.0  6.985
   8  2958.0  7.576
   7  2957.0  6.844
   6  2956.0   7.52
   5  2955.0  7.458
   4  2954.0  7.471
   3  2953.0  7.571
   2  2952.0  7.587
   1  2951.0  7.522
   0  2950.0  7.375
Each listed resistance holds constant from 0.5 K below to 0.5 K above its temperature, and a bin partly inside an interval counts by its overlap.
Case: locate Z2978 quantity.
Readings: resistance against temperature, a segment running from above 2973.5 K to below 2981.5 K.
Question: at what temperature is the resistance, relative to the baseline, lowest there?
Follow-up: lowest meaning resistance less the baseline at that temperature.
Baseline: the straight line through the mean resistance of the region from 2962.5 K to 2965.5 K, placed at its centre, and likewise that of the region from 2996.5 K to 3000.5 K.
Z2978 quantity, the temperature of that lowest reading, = 2974.0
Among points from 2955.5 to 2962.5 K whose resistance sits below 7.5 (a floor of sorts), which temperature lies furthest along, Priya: 2962.0 K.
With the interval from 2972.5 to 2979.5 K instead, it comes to 2979.0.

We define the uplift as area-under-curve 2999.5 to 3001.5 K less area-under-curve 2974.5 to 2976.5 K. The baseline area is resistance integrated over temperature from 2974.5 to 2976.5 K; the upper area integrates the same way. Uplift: 5.53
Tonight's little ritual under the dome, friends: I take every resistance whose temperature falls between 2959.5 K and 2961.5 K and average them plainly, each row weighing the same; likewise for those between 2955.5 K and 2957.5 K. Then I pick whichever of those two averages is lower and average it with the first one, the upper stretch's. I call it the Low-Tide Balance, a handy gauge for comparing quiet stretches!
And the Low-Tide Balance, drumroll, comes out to 7.28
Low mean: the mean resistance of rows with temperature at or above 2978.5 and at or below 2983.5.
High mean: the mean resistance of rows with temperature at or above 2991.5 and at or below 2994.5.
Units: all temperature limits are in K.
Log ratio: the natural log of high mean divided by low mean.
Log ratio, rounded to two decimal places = -0.02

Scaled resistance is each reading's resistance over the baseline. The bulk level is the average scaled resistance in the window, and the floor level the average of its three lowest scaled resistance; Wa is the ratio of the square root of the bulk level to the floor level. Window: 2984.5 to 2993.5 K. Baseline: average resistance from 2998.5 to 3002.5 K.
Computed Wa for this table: 1.01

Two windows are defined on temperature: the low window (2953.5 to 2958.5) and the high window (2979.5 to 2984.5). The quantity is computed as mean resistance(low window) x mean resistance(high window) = 57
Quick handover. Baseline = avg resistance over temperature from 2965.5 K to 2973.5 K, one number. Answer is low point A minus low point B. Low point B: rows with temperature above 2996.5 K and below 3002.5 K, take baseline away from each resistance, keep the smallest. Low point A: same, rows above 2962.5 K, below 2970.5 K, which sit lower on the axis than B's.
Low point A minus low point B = -0.5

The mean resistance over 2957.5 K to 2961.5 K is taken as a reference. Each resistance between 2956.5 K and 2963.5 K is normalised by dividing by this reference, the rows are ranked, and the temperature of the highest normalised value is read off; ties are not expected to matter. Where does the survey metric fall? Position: 2963.0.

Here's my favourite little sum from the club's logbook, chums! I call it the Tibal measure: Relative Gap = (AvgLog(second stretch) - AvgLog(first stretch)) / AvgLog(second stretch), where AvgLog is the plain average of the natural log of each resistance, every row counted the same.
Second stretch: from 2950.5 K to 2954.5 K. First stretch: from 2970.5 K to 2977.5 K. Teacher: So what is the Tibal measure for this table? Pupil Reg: 0.26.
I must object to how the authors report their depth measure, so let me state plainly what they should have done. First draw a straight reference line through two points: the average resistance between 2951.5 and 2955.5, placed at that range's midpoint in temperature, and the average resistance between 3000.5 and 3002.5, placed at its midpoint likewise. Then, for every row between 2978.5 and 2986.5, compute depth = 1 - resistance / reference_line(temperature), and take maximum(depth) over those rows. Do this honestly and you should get 0.01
